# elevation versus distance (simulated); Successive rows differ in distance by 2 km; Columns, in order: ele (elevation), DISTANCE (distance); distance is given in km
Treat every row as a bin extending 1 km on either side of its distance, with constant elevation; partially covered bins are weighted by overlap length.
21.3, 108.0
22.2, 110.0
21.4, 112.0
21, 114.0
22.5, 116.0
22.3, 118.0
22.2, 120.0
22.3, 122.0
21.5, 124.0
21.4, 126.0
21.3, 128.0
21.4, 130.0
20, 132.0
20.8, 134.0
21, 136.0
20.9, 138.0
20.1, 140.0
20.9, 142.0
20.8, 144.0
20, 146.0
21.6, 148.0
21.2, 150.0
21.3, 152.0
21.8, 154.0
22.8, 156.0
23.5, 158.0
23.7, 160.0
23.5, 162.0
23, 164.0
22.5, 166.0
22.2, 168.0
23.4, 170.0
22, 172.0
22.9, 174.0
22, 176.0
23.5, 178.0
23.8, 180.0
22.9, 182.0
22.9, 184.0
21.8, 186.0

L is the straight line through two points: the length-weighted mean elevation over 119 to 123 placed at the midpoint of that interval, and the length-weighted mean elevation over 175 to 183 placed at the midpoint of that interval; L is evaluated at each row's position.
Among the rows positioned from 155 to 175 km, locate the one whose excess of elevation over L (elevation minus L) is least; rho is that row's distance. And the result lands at 172.0 km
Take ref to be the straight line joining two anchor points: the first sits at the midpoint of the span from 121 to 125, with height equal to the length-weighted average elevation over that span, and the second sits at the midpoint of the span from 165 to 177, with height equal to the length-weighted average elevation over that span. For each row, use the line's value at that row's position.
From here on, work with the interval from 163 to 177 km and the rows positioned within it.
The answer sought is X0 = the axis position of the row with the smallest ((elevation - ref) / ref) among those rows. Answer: 176.0 km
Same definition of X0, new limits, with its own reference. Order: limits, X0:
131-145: 132.0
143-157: 146.0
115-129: 128.0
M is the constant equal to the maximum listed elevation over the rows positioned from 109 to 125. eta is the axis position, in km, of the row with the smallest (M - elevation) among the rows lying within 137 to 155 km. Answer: 154.0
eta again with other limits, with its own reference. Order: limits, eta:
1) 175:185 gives 180.0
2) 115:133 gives 116.0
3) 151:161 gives 160.0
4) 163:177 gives 170.0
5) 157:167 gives 160.0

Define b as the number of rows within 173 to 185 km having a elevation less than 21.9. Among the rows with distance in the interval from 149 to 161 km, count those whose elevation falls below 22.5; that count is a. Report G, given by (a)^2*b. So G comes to 0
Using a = 3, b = 0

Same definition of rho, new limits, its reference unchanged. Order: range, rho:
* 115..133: 132.0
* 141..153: 146.0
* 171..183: 176.0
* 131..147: 146.0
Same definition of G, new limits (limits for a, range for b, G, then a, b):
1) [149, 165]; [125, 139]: 63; 3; 7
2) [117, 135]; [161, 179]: 0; 9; 0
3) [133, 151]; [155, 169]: 0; 9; 0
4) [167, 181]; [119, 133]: 45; 3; 5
